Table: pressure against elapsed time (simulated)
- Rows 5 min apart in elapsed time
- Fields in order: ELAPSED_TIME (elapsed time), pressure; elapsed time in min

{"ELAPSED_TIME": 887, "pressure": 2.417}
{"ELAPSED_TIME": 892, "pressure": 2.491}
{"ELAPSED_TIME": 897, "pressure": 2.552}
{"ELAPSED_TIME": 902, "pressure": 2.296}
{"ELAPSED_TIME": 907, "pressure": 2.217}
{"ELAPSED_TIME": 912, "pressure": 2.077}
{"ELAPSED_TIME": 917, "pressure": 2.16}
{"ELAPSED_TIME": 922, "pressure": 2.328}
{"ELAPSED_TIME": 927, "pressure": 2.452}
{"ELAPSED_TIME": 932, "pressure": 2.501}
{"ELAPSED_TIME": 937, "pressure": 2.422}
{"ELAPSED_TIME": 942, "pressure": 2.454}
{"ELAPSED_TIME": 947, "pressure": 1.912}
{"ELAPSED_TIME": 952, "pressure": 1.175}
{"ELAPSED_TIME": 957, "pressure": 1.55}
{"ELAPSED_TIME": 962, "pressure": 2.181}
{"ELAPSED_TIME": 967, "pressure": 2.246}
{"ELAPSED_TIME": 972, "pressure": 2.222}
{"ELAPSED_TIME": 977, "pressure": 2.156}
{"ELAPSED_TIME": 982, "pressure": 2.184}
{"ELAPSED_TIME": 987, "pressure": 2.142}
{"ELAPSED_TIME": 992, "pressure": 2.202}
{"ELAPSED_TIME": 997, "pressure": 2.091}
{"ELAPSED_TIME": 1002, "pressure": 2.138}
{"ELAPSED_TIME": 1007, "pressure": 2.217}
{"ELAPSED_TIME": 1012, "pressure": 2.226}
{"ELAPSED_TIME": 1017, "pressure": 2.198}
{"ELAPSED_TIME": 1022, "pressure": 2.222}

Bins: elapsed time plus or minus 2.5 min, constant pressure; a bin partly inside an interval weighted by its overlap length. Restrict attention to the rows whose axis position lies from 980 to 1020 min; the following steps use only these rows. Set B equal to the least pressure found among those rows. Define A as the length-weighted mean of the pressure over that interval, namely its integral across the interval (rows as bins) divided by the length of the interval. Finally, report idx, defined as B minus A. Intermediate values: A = 2.18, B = 2.091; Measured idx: -0.084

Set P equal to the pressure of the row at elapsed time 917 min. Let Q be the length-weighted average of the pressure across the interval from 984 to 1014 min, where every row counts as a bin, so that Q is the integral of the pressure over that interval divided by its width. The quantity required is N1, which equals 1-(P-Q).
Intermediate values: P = 2.16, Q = 2.17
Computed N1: 1.01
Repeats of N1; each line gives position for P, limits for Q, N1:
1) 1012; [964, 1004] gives 0.95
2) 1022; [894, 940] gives 1.11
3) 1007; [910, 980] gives 0.91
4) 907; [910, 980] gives 0.91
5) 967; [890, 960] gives 0.94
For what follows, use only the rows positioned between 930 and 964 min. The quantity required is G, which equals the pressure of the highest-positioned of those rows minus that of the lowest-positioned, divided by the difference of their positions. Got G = -0.01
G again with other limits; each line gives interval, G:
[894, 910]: -0.03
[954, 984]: 0.03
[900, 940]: 0.00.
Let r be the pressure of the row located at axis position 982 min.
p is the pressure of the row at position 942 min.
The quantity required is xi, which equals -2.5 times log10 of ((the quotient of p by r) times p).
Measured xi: -1.10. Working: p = 2.454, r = 2.184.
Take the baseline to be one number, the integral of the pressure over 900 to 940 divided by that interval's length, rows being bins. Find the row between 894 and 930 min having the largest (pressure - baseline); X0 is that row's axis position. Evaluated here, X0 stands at 897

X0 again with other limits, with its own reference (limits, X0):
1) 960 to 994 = 967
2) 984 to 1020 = 1012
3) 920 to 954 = 932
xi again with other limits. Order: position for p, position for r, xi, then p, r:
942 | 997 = -1.15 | 2.454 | 2.091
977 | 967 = -0.79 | 2.156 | 2.246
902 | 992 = -0.95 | 2.296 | 2.202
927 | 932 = -0.95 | 2.452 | 2.501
